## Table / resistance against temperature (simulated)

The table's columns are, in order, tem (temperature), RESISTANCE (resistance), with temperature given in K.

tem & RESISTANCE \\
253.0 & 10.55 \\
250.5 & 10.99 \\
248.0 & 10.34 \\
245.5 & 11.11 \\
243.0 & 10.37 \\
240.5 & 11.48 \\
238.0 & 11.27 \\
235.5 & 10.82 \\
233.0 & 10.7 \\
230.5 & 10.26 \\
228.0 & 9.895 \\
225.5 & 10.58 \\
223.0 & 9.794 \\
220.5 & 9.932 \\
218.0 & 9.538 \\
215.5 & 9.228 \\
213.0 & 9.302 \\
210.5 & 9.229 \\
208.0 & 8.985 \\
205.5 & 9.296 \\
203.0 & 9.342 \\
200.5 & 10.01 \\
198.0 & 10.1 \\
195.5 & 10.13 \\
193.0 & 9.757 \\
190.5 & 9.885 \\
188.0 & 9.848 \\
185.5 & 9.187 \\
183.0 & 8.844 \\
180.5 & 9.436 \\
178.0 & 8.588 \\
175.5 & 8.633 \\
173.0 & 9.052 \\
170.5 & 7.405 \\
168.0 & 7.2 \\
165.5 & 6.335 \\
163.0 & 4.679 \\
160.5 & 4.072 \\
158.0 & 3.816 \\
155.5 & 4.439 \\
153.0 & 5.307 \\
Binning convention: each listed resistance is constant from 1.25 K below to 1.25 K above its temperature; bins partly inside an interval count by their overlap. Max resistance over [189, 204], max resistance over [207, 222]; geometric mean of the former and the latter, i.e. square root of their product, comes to 10.0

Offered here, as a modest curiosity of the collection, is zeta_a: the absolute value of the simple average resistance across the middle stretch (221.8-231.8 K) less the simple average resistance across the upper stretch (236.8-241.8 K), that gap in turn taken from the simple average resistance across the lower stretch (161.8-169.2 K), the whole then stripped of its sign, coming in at 4.8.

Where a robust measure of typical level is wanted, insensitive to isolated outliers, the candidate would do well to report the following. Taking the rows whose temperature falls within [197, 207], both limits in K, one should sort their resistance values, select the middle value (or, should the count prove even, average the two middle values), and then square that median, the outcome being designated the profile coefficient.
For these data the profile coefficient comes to 94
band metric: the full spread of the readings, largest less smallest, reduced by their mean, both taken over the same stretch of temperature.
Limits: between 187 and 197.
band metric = -10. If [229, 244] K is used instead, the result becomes -10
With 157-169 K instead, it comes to -2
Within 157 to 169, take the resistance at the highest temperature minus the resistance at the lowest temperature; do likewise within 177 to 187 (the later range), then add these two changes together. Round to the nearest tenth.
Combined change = 4.0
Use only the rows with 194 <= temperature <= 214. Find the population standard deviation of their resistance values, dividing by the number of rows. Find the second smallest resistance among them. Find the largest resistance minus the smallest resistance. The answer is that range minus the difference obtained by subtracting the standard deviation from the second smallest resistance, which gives -7.7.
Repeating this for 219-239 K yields -7.9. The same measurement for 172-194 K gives -6.9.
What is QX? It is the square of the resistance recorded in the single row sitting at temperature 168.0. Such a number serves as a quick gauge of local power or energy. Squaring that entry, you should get 52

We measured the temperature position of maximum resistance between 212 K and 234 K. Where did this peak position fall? 233.0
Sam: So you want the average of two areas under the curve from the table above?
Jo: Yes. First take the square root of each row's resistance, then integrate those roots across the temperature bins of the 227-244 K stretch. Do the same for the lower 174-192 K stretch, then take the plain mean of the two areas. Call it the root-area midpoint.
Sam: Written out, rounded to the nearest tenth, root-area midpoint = 55.1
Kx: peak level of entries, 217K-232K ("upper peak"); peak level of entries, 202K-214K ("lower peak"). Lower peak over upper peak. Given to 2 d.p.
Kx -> 0.88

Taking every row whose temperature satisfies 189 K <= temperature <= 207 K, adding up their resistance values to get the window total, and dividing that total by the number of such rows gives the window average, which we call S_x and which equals 9.8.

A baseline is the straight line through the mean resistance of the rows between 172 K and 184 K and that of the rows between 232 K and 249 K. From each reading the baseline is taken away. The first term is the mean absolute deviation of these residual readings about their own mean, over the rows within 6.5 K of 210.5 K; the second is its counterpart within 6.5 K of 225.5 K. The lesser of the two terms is 0.113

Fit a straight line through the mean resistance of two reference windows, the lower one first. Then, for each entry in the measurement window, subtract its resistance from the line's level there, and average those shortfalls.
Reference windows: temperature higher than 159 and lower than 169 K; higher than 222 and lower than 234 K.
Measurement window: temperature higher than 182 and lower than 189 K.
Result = -2.2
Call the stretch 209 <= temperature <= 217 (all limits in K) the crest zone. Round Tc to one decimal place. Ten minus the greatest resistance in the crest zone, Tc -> 0.7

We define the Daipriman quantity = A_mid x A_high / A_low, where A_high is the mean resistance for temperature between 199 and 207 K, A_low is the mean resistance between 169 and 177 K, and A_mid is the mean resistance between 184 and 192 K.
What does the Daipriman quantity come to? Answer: 11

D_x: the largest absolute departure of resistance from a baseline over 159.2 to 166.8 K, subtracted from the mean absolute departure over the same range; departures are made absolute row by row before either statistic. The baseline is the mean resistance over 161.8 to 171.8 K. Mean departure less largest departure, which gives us -1.0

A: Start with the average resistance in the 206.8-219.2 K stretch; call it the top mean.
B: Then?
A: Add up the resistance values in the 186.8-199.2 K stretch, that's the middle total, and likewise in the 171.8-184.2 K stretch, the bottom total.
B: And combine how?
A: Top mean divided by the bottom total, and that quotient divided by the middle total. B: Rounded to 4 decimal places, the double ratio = 0.0042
